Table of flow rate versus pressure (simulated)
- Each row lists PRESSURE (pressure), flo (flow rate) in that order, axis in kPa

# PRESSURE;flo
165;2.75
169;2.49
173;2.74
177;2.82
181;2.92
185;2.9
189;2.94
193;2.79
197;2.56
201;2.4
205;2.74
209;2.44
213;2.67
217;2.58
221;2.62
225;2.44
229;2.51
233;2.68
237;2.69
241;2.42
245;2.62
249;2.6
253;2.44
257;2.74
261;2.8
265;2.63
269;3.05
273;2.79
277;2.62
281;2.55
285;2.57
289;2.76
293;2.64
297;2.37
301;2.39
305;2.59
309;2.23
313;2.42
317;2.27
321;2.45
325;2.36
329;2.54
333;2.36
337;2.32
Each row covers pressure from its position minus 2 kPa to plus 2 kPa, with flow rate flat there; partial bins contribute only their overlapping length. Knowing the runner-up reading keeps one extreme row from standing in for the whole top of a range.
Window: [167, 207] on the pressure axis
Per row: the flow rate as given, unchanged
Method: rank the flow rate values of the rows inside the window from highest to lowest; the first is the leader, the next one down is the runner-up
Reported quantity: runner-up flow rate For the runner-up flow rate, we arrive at 2.92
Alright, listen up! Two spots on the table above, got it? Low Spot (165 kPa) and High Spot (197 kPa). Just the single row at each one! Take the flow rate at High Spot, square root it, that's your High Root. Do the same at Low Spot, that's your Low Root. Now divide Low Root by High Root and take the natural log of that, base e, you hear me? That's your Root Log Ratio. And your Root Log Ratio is 0.036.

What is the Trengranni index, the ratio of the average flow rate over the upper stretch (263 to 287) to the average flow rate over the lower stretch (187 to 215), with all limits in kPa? 1.02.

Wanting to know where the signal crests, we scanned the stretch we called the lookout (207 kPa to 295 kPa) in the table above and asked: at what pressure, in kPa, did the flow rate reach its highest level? 269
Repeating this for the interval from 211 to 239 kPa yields 237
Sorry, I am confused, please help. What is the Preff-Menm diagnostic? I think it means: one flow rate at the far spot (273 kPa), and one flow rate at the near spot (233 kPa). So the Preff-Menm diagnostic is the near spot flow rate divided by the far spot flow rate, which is 0.96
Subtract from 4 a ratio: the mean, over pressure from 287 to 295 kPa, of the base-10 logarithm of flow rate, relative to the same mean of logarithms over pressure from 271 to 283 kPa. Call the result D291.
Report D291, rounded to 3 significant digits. 2.98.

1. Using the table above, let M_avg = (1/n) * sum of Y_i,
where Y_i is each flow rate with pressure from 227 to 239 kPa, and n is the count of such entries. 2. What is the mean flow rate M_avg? 2.63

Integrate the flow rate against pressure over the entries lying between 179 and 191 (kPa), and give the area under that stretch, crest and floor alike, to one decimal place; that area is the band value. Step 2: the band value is 35.0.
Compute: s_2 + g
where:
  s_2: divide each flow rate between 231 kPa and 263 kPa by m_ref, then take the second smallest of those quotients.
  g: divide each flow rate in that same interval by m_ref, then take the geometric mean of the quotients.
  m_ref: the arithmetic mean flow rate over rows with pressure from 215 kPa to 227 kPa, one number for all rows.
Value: 1.99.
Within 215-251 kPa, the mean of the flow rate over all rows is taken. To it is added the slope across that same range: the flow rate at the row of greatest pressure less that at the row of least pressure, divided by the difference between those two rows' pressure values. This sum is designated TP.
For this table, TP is 2.57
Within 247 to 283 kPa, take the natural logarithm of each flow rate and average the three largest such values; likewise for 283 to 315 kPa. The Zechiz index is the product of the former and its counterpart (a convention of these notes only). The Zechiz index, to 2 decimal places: 1.03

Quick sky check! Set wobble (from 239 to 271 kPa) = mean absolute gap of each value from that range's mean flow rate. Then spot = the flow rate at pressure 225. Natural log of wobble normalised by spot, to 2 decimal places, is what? -2.78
